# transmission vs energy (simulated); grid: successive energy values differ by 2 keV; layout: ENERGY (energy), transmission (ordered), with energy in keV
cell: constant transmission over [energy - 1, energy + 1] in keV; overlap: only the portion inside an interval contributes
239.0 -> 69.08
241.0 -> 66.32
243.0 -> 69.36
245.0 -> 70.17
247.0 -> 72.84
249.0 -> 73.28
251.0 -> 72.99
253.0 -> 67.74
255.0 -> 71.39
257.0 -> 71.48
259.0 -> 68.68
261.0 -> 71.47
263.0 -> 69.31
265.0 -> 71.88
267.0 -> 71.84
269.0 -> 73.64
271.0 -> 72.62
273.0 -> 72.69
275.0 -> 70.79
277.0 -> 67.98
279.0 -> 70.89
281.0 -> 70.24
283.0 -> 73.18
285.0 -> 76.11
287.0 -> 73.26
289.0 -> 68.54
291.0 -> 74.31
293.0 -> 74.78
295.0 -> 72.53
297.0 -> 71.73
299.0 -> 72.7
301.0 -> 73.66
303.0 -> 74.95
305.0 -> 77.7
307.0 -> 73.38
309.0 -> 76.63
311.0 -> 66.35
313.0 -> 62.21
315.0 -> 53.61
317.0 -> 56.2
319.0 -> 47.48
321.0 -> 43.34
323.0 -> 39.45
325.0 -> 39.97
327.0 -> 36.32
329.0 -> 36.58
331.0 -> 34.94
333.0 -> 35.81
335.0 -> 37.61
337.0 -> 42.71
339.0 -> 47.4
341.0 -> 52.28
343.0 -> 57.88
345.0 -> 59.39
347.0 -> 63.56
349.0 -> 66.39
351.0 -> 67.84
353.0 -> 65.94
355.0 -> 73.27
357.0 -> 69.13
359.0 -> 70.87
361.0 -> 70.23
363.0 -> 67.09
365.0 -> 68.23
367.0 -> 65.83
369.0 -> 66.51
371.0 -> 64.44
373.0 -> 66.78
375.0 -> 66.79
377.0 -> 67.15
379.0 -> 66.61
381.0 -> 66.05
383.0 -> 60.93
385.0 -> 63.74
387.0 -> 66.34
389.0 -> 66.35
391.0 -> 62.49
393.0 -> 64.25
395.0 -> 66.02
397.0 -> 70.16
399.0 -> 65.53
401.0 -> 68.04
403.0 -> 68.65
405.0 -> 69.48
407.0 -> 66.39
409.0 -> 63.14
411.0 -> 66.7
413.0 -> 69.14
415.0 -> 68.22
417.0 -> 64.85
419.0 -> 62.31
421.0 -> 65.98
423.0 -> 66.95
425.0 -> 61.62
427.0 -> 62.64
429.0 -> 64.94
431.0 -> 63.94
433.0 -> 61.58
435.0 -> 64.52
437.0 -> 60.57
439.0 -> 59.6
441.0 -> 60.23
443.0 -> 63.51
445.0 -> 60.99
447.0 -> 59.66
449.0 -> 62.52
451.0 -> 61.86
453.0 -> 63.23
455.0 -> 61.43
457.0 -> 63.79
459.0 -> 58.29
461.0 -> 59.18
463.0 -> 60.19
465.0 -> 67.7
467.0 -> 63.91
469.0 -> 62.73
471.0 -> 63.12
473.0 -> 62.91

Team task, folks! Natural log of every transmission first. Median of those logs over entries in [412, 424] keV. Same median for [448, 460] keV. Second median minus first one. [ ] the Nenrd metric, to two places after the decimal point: -0.07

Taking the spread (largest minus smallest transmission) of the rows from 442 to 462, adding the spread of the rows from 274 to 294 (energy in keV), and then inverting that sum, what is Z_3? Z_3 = 0.07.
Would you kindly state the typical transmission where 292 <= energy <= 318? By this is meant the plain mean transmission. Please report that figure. 70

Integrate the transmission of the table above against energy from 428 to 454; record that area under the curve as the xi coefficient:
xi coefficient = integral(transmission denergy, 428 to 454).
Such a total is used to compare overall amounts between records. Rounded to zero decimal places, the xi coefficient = 1614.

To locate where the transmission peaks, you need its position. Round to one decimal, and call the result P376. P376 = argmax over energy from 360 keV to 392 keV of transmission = 361.0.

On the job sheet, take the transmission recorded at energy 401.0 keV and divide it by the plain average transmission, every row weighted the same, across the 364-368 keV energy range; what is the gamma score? 1.02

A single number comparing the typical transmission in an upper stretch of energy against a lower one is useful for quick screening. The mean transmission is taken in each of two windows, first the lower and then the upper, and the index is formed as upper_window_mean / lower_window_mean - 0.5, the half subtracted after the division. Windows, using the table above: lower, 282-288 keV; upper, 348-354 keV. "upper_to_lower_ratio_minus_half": 0.40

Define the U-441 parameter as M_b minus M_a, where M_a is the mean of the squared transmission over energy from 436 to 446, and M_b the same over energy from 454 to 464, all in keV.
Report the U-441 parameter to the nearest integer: -47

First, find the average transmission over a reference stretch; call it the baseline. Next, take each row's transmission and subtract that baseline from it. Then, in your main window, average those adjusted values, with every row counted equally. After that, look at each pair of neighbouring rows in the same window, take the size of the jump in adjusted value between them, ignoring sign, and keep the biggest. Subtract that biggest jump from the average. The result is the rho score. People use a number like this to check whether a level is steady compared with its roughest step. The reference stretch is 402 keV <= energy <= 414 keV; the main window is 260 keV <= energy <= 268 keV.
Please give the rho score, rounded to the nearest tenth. 1.3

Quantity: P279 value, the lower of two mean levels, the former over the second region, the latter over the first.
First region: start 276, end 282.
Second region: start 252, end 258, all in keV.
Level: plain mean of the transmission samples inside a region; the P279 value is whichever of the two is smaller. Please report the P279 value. 70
